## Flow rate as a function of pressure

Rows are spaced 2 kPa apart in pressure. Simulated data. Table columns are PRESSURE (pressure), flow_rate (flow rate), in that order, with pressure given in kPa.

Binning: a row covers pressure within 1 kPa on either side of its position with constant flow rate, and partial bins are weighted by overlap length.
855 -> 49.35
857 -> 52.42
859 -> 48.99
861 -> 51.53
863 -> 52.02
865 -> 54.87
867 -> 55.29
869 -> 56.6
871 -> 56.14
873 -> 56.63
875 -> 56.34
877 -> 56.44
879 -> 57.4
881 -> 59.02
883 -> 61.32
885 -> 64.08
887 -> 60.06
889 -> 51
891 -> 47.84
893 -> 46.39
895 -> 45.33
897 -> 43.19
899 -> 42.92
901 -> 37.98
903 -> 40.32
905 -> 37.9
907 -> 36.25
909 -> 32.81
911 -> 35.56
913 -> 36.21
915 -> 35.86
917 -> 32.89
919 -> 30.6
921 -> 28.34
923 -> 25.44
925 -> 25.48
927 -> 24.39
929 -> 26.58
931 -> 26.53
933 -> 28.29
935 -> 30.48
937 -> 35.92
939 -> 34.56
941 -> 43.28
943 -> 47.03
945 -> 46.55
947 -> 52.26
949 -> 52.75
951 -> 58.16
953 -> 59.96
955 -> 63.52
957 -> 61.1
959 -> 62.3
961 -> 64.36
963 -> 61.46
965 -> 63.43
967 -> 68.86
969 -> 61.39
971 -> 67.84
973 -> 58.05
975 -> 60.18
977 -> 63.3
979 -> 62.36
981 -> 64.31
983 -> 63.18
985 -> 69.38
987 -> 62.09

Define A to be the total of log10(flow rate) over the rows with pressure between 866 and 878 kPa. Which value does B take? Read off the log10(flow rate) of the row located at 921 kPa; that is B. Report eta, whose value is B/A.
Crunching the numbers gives 0.138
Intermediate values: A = 10.5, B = 1.45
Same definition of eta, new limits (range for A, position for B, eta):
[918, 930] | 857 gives 0.201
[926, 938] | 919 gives 0.170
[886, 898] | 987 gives 0.177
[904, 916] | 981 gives 0.194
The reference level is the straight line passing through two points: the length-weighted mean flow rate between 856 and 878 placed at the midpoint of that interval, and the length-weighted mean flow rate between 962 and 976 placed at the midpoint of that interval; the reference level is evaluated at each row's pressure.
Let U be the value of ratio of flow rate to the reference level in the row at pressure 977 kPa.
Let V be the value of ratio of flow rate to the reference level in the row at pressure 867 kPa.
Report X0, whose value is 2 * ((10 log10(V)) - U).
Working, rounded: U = 0.99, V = 1.0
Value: -1.8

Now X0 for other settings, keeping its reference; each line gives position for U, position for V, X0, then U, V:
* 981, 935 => -7.9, 1.00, 0.5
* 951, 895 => -3.8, 0.95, 0.8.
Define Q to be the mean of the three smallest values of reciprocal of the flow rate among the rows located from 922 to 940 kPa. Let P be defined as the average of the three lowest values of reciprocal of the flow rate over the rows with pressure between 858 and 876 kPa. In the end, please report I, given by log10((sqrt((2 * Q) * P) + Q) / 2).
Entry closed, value -1.51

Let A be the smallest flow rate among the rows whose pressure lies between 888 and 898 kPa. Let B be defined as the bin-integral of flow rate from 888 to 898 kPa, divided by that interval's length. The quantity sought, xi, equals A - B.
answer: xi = -3.6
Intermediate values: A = 43.19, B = 47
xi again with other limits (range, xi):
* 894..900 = -0.9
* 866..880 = -1.1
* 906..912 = -2.1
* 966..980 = -5.1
